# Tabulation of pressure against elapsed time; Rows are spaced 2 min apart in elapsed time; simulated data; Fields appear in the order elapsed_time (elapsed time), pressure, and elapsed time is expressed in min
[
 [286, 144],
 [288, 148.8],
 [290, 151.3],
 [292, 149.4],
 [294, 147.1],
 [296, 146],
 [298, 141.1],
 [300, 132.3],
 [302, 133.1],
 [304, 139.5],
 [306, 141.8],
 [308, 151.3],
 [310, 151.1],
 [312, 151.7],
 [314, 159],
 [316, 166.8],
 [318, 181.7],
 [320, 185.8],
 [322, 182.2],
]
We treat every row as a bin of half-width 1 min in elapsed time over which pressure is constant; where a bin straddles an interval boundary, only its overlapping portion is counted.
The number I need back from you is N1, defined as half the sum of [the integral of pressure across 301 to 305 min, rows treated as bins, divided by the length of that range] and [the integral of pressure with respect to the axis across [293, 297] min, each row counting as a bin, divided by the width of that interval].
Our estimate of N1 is 141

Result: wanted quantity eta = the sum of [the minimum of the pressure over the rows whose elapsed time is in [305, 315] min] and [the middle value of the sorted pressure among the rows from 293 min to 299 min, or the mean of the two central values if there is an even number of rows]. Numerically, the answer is 288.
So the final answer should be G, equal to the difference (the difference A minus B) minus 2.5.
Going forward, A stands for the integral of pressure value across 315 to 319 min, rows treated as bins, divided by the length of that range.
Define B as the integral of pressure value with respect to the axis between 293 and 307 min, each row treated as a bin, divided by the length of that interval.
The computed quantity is 32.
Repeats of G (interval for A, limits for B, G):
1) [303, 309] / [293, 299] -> -3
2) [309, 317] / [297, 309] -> 15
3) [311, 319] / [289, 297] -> 14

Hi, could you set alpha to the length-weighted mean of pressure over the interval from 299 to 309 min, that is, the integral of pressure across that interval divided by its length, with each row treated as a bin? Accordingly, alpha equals 140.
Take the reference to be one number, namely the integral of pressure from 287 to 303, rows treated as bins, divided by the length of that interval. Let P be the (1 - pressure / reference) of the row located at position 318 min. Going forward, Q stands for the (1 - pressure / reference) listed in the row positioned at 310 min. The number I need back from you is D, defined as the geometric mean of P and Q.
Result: 0.12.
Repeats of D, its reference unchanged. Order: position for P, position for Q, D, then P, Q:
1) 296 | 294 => 0.02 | -0.016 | -0.02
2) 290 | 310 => 0.05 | -0.053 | -0.05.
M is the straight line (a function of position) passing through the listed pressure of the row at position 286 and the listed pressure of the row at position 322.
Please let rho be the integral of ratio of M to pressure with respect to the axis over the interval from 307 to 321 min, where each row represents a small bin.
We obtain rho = 15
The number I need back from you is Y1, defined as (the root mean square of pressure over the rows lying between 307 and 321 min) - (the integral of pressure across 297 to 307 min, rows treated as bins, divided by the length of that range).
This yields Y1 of 27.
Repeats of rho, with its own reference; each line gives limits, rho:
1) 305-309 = 5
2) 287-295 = 8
